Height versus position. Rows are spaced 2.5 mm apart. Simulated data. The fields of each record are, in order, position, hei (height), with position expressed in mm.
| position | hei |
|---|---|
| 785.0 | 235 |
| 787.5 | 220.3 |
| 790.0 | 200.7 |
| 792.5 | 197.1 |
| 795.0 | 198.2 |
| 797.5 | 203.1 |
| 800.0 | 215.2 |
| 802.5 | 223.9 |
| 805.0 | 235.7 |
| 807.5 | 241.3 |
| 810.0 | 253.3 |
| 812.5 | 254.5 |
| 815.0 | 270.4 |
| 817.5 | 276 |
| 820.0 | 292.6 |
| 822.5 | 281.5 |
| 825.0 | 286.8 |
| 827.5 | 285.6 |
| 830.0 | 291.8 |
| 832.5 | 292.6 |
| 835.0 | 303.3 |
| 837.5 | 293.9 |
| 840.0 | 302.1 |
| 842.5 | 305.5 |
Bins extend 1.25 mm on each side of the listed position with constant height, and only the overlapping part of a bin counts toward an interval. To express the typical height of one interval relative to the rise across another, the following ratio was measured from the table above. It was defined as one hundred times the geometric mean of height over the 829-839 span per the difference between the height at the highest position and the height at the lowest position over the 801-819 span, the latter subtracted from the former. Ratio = 567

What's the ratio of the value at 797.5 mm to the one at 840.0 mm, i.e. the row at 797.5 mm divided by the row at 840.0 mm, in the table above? 0.67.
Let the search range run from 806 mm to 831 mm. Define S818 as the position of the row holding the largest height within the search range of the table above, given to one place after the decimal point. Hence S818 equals 820.0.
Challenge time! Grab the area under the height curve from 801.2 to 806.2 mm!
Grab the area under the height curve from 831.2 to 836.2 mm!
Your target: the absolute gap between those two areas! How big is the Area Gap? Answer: 341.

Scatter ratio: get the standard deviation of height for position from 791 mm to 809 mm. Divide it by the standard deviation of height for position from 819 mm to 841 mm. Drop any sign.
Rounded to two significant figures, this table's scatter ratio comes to 2.5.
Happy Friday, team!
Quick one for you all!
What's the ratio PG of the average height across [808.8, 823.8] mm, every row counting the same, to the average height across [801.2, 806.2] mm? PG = 1.18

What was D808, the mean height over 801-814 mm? 242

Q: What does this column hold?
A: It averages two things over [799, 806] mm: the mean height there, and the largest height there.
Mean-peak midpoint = 230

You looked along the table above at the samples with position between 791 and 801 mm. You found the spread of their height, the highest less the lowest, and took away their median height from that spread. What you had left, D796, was -183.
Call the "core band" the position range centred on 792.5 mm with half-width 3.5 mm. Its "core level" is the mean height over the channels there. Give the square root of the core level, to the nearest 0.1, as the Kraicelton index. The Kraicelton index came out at 14.1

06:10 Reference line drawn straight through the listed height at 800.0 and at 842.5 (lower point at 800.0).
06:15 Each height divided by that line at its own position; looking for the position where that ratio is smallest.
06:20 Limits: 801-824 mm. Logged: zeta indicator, 802.5 mm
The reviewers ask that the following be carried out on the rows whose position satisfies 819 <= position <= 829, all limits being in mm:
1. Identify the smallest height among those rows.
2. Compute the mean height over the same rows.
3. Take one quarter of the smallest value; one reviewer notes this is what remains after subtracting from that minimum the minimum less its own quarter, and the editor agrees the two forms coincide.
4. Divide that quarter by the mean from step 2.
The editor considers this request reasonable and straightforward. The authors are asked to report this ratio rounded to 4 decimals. 0.2455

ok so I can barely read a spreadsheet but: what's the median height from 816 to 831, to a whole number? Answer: 286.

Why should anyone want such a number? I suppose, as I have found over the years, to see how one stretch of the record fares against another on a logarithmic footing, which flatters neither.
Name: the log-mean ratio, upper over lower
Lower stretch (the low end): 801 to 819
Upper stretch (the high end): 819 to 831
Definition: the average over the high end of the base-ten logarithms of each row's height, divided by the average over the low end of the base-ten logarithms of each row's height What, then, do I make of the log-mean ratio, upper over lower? 1.03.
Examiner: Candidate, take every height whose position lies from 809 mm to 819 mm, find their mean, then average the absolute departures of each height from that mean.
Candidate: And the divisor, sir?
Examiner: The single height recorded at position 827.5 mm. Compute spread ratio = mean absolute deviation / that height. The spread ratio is 0.034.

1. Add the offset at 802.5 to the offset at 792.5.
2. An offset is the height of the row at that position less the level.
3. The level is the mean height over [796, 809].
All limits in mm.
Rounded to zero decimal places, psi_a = -27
